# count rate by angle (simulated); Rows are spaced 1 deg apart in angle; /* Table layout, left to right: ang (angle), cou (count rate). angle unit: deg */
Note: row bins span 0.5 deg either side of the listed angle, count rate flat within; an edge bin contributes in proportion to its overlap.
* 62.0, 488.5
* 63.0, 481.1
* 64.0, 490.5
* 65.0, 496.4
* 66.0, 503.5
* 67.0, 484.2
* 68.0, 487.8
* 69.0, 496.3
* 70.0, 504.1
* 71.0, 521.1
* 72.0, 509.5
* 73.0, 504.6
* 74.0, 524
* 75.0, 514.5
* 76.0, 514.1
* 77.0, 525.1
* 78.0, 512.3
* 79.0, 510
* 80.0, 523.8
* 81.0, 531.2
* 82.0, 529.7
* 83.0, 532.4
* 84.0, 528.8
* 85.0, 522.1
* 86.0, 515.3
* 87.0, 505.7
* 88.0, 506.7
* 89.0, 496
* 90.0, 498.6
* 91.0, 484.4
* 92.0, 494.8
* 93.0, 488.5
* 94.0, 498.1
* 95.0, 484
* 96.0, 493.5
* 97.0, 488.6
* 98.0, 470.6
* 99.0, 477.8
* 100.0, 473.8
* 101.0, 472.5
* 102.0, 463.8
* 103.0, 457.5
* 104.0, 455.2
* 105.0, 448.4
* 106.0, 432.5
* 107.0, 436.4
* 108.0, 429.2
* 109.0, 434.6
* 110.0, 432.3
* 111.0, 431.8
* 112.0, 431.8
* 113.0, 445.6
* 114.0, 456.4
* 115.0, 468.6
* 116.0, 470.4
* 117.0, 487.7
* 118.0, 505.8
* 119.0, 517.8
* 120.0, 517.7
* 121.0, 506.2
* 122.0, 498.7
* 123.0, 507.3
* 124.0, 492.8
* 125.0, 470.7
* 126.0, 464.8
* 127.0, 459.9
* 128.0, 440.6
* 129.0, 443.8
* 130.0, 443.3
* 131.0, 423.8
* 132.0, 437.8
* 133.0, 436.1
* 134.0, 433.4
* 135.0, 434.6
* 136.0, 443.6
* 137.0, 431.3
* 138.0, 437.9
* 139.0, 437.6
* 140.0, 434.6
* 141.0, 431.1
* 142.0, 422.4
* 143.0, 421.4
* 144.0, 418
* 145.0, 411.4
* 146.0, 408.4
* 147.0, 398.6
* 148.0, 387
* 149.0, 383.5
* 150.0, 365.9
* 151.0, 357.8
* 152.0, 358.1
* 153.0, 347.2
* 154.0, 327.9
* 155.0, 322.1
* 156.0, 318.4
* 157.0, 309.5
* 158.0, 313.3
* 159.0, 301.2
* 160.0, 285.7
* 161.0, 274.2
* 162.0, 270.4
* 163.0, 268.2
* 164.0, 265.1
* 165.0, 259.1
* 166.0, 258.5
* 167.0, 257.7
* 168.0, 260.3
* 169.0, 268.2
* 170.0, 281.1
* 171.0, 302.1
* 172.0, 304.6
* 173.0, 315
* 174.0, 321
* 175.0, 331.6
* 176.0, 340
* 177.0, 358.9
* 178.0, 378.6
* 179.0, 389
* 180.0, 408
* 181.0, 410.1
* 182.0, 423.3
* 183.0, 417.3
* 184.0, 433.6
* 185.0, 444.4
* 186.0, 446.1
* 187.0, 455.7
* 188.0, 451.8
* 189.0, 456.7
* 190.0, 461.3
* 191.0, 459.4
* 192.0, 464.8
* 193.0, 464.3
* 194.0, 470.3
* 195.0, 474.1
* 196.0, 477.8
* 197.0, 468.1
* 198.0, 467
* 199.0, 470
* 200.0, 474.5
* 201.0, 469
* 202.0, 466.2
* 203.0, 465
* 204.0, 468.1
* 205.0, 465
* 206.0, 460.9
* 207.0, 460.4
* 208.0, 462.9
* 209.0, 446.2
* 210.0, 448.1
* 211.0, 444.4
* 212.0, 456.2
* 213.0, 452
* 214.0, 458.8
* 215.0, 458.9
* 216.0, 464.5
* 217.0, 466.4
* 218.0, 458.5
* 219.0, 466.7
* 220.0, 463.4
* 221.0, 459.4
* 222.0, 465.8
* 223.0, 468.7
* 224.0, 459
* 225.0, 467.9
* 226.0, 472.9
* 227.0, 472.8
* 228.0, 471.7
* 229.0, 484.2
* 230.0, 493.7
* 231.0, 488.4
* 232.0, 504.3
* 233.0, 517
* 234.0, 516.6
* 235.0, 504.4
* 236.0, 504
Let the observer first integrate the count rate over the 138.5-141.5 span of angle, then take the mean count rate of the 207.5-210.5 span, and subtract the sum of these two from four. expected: -1752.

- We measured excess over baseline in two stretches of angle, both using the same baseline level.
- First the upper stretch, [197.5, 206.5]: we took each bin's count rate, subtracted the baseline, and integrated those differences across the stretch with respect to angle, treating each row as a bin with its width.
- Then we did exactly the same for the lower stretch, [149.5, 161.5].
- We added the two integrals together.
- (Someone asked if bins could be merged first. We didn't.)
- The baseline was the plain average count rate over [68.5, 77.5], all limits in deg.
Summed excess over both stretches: -2677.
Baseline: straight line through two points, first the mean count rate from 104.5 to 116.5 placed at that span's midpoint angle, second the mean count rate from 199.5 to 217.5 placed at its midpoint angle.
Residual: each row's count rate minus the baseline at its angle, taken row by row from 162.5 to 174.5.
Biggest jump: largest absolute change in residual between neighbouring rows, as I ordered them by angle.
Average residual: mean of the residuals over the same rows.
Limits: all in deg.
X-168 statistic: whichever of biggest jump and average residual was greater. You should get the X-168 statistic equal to 21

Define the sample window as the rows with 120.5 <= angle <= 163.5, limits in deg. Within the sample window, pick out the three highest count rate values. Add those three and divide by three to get 504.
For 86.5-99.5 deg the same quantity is 504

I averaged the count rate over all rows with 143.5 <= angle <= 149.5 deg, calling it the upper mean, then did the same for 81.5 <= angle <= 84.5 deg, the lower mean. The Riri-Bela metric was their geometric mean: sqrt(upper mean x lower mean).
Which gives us 461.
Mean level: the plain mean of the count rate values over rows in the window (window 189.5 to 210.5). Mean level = 465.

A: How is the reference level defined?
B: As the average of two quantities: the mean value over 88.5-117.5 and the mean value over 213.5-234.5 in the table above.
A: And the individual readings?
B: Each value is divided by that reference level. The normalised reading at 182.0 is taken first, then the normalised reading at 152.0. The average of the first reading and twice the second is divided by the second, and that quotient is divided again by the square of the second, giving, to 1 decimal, 2.7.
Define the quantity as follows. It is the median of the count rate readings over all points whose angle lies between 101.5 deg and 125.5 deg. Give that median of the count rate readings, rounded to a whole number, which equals 461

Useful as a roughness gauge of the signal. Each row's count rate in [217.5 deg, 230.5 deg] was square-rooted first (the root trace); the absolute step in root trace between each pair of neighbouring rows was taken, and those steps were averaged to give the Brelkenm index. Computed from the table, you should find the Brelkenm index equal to 0.14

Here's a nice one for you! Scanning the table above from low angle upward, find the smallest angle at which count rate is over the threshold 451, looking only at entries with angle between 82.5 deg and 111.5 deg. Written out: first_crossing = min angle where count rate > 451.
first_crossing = 83.0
